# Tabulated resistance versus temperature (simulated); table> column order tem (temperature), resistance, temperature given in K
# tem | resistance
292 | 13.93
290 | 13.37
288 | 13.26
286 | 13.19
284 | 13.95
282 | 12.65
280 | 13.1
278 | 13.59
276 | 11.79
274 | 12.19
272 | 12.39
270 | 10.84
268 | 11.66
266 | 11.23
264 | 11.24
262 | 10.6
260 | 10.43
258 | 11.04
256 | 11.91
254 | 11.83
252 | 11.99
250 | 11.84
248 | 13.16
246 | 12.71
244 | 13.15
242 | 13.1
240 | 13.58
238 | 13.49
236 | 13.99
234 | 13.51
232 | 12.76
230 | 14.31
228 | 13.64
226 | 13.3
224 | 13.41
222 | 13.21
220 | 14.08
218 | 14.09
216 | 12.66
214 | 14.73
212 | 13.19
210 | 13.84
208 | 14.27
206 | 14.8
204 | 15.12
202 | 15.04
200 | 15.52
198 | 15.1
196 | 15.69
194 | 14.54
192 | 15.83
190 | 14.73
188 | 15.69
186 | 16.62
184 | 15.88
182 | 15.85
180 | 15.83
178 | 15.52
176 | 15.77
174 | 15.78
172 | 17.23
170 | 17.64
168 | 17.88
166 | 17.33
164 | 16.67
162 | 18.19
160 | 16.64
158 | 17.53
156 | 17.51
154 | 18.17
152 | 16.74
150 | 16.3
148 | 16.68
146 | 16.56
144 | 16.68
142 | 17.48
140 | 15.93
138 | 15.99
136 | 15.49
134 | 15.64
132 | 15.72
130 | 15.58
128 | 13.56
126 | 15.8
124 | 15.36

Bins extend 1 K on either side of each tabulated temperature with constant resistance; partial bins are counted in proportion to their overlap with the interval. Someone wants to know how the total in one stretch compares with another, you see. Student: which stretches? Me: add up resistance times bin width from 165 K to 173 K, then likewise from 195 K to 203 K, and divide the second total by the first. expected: 0.88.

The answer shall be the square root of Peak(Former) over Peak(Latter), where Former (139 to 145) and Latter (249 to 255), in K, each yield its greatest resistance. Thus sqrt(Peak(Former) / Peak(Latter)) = 1.21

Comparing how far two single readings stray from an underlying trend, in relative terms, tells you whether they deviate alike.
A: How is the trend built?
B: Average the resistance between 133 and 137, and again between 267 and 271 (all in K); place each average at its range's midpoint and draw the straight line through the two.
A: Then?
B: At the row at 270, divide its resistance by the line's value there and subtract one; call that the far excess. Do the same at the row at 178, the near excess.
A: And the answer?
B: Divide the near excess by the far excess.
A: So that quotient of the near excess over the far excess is -3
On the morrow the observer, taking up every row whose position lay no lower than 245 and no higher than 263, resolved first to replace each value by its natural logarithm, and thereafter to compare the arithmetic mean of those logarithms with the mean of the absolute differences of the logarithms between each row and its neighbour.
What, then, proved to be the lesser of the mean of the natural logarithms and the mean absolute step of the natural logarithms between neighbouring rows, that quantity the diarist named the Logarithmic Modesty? 0.0403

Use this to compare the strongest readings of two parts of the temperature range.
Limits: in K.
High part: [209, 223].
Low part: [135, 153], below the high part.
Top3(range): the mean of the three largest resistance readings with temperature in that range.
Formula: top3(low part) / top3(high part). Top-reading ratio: 1.19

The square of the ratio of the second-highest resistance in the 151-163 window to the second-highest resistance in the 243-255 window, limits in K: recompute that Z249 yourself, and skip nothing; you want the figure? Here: 1.91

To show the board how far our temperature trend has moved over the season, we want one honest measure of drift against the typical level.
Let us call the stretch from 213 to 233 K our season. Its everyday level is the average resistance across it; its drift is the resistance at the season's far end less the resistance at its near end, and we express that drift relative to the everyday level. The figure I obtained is -0.14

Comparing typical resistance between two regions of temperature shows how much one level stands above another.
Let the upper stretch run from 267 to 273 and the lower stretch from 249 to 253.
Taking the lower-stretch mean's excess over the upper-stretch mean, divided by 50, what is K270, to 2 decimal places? 0.01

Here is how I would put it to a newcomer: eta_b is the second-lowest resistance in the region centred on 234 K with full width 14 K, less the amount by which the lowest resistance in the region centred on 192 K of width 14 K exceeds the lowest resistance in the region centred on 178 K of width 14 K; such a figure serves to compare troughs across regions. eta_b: 14.5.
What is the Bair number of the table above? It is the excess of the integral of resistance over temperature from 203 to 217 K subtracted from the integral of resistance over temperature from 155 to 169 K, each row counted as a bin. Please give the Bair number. 46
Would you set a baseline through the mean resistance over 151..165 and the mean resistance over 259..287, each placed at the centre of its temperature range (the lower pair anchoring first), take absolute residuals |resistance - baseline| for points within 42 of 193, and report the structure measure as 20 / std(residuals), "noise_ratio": 45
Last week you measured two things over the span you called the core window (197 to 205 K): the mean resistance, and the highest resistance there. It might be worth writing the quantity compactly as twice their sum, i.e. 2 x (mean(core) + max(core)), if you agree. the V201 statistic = 61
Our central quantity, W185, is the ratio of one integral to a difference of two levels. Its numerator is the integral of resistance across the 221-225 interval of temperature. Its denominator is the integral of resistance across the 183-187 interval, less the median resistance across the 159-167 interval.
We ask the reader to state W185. 1.11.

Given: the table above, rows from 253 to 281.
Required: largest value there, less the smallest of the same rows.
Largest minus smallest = 3.2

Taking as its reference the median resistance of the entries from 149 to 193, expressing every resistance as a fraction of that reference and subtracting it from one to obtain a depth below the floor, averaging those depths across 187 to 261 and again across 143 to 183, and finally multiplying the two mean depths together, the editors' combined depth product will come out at 0.00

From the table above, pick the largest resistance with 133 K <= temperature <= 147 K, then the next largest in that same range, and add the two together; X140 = 34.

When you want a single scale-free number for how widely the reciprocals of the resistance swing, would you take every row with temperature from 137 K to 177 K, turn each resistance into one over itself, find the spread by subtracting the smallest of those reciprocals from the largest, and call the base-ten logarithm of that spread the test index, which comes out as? -2.07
